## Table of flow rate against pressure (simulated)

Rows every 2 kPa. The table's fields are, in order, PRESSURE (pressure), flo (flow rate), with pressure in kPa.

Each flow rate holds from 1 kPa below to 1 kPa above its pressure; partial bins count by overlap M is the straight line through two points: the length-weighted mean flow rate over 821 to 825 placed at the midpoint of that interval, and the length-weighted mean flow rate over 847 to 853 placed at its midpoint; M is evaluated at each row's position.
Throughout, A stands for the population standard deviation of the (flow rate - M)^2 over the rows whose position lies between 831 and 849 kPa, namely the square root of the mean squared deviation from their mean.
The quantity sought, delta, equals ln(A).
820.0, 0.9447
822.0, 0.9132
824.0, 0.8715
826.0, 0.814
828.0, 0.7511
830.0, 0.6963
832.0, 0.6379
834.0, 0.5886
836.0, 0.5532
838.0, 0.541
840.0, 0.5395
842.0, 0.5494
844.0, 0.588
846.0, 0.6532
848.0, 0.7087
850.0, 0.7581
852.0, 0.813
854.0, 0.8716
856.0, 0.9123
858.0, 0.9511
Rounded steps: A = 0.025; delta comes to -3.7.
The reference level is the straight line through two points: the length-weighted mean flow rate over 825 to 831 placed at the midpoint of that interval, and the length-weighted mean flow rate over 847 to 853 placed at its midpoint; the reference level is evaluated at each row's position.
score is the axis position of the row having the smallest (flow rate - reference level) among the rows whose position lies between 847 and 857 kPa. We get 848.0 kPa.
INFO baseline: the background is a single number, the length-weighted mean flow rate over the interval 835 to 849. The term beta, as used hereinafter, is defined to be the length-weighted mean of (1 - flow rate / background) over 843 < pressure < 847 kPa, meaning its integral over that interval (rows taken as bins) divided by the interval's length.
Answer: -0.05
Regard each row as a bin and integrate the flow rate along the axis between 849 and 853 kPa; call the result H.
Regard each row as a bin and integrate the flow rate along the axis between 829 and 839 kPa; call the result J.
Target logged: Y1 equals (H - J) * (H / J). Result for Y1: -1.5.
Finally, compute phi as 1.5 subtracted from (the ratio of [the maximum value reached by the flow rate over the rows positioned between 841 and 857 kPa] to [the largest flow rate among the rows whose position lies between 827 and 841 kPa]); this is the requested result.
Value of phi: -0.29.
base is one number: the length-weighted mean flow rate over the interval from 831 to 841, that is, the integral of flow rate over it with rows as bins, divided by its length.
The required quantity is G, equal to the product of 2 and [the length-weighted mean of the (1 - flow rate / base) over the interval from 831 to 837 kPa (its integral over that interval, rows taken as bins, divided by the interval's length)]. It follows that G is -0.1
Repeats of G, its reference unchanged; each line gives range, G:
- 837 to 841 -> 0.1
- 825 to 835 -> -0.4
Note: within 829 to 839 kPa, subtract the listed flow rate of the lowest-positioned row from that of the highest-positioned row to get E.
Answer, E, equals -0.16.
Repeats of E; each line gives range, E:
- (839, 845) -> 0.05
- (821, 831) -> -0.22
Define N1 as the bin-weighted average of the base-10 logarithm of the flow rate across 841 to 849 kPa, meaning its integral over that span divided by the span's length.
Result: -0.21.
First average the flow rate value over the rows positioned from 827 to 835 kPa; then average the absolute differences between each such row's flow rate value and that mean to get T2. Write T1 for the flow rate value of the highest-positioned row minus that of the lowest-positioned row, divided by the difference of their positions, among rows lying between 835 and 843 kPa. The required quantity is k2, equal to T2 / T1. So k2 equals -87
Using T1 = 0.00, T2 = 0.0552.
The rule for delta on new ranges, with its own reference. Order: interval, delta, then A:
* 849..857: -4.3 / 0.013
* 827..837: -3.8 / 0.023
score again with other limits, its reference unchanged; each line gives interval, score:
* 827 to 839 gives 838.0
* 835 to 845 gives 840.0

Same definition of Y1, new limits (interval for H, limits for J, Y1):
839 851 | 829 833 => 14.0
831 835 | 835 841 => -0.6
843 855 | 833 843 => 5.1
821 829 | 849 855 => 2.5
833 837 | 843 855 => -1.7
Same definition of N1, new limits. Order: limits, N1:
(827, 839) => -0.21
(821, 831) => -0.09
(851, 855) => -0.07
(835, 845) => -0.26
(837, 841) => -0.27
